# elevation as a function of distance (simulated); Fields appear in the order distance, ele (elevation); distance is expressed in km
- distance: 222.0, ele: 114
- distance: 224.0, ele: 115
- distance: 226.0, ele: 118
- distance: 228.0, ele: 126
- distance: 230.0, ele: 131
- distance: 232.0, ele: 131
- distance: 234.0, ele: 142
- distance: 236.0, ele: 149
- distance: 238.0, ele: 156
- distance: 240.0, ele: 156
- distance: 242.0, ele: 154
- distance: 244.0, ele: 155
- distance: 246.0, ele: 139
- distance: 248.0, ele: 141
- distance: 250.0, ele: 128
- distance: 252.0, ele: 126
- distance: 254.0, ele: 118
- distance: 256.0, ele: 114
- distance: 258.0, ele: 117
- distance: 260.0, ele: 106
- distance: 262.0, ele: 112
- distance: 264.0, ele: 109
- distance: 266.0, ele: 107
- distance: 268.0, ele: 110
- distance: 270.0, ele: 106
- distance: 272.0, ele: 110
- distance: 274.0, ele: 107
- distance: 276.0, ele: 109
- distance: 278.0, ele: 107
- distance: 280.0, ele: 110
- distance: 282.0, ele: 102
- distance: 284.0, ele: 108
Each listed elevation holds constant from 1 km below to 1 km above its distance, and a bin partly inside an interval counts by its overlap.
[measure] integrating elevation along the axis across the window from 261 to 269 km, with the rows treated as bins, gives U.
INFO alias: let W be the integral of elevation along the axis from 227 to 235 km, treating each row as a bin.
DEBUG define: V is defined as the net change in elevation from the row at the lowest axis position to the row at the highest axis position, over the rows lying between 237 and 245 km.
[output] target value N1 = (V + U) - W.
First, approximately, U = 876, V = -1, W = 1060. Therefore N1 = -185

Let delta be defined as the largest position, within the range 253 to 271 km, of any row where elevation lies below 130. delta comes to 270.0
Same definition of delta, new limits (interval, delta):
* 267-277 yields 276.0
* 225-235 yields 228.0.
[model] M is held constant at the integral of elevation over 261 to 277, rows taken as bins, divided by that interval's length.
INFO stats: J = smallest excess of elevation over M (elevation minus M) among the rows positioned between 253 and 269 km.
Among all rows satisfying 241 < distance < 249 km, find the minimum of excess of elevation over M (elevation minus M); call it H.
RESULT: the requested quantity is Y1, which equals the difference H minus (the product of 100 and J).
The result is 305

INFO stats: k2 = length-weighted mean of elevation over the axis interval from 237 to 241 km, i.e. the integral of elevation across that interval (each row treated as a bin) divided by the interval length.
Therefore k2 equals 156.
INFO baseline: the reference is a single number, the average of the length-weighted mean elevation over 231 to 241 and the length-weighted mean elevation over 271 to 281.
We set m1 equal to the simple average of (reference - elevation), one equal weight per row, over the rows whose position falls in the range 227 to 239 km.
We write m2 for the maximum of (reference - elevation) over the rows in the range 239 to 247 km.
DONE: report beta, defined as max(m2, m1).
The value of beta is -11.3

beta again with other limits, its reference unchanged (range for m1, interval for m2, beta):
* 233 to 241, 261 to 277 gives 21.7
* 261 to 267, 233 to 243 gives 18.4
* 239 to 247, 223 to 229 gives 12.7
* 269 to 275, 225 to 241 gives 20.0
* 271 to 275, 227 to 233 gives 19.2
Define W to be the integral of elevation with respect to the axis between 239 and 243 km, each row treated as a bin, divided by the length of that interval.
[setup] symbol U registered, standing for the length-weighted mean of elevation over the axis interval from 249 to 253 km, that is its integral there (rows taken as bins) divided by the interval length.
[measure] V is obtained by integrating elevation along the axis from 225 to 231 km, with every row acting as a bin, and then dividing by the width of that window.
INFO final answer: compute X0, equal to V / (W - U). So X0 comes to 4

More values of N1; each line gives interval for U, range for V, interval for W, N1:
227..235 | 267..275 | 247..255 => 31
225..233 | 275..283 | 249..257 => 33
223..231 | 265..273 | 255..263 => 85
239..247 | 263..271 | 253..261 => 295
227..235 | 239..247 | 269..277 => 179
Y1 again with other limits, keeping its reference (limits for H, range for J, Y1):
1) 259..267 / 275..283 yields 672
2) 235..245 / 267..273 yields 315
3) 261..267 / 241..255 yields -927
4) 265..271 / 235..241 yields -4028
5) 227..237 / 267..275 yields 292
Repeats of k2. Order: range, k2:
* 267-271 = 108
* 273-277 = 108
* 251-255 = 122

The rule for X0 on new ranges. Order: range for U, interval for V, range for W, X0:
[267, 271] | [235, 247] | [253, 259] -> 18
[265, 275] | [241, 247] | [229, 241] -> 4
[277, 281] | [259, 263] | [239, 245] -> 2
